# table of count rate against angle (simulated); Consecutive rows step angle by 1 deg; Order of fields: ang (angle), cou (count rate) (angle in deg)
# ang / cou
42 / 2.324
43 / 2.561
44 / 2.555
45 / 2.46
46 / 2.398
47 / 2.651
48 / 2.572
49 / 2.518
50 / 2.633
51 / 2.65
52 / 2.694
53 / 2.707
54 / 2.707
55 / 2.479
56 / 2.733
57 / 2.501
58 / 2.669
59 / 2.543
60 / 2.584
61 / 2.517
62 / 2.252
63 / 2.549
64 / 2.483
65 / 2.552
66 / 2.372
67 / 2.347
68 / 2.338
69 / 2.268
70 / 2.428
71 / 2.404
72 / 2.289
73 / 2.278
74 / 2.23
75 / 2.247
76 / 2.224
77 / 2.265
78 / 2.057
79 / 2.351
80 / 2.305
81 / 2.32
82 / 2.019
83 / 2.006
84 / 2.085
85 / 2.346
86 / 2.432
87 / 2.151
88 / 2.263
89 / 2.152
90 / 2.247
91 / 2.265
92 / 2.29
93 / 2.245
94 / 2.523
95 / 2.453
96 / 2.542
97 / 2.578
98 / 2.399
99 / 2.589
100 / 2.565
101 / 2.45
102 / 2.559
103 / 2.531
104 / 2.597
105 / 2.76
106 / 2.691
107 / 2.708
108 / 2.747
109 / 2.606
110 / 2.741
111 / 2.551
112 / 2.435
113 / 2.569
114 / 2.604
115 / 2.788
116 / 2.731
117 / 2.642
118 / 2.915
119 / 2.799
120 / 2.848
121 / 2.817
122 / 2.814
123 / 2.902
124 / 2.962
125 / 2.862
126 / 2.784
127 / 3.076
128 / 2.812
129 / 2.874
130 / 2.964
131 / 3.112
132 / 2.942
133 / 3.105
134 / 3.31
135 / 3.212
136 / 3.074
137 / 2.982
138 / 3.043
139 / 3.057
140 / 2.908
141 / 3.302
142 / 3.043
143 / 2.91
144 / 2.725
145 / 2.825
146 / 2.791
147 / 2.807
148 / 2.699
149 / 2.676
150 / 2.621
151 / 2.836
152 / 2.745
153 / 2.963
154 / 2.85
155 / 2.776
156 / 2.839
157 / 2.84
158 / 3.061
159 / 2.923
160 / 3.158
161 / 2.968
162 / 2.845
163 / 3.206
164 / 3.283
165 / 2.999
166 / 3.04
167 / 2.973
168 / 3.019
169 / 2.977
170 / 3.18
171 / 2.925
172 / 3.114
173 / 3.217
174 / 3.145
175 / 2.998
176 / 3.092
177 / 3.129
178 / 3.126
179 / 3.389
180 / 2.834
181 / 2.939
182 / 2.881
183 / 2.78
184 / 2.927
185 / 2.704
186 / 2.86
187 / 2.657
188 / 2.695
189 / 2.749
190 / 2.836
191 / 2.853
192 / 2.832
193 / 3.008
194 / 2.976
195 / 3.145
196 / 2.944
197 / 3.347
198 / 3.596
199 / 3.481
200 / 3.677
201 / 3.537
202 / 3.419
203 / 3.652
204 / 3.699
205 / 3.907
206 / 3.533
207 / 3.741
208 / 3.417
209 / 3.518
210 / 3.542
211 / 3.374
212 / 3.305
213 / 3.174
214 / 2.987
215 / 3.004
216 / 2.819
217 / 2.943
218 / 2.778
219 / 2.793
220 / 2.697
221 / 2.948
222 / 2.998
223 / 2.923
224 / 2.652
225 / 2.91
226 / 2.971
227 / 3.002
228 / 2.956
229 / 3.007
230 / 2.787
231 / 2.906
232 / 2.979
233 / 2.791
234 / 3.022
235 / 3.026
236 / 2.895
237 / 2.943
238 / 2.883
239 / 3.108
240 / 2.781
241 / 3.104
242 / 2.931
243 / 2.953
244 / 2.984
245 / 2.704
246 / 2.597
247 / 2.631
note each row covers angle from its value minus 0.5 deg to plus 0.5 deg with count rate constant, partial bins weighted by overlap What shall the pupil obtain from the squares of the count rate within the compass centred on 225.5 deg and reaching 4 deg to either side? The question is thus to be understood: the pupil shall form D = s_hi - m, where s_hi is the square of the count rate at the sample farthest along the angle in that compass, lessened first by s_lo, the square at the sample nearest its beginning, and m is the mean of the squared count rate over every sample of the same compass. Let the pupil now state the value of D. -8.5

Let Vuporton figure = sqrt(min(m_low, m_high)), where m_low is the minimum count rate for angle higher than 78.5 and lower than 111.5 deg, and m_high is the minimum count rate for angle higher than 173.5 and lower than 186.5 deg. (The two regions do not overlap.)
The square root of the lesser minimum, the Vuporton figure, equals 1.42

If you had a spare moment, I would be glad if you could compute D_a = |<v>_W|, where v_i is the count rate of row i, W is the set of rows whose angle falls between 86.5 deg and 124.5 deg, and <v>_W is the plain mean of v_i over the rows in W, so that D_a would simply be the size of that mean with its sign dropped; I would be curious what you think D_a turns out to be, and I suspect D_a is 2.58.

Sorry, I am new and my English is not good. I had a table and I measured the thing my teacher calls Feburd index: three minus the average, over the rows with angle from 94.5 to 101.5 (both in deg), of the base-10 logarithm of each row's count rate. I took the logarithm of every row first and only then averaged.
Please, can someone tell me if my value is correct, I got 2.600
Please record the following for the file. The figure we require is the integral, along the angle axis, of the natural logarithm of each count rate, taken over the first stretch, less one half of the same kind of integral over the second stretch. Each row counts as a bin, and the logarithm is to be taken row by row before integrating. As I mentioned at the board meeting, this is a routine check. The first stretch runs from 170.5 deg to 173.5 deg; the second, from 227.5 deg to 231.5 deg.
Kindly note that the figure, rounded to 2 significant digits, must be 1.2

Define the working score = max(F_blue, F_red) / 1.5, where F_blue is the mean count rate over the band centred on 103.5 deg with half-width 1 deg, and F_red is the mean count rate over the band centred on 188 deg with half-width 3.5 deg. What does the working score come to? 1.84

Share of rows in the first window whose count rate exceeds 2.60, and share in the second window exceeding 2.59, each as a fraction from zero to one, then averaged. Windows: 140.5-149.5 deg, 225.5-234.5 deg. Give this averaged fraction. 1.0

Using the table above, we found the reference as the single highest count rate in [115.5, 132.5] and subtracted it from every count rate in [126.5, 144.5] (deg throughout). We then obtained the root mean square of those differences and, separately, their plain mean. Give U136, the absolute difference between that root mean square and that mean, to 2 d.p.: 0.26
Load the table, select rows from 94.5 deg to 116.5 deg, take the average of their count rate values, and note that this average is 2.60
